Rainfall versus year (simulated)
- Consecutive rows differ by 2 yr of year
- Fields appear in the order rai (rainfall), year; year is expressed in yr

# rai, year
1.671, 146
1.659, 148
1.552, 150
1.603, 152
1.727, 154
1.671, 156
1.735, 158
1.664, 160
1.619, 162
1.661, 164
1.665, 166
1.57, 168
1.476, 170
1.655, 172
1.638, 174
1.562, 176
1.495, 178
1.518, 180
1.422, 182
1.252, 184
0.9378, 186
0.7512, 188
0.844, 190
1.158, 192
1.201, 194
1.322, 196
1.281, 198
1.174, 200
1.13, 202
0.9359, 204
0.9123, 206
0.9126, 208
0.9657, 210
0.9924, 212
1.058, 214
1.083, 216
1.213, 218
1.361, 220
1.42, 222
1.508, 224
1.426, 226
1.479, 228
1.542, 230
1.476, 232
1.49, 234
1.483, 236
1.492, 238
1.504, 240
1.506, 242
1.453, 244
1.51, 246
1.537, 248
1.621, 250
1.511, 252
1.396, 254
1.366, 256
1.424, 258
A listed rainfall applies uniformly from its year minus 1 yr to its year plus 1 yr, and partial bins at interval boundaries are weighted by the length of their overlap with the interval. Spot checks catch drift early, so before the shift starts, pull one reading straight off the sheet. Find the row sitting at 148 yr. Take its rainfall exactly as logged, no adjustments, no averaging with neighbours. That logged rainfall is 1.659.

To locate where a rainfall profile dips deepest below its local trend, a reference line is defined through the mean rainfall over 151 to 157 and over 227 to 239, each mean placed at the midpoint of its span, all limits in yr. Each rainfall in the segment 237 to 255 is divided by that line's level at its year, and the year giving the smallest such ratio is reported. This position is 254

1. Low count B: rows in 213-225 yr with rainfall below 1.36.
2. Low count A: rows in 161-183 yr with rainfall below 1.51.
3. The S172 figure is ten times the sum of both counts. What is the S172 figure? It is 60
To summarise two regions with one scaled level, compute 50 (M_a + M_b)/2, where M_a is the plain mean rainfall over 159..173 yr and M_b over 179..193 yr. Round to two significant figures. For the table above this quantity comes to 69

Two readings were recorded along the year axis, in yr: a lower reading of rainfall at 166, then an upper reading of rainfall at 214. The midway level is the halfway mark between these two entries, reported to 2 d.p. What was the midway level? 1.36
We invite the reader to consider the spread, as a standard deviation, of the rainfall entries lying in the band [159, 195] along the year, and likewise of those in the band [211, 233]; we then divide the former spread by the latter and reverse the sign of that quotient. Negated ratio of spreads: -1.5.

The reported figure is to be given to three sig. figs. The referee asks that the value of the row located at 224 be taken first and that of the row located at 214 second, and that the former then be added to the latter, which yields 2.57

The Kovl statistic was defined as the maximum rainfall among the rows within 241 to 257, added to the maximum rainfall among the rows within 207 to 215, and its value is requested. 2.68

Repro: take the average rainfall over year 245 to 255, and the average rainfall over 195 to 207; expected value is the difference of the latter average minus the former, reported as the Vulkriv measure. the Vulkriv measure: -0.39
